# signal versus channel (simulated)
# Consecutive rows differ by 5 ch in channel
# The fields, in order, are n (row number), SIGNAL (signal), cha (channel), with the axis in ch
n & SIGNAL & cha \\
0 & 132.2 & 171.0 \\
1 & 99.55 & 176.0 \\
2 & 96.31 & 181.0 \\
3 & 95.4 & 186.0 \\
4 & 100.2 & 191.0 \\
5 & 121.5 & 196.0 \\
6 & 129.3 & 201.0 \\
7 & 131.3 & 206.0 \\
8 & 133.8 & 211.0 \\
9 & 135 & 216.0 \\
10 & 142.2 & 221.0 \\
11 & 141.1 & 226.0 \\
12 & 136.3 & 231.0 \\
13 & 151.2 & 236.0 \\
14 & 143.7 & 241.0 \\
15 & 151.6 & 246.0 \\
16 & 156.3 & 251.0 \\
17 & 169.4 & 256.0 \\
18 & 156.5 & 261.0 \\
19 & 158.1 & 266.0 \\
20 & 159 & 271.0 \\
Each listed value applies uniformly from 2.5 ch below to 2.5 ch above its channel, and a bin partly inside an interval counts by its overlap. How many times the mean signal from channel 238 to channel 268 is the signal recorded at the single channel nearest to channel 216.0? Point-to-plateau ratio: 0.866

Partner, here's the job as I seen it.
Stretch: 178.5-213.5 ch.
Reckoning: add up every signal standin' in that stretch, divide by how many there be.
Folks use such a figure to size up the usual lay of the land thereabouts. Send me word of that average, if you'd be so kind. 115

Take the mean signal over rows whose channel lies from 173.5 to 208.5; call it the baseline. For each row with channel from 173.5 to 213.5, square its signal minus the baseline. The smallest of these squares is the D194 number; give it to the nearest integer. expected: 106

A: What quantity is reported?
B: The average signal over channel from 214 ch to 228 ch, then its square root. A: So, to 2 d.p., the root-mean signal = 11.81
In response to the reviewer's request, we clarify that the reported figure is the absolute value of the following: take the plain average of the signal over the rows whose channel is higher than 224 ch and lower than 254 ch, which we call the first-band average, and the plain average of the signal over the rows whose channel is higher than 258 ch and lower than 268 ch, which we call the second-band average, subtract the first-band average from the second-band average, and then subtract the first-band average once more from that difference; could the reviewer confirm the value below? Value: 136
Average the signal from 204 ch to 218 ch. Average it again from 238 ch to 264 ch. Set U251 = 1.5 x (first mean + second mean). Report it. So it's 433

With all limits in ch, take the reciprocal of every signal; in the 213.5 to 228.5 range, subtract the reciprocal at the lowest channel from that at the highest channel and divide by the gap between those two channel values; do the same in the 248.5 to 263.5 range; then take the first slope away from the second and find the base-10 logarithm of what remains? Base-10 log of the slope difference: -4.5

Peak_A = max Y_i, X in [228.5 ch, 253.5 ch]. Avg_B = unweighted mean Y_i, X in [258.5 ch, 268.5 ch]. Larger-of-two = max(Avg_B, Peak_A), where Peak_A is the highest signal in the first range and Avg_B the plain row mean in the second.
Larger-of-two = 157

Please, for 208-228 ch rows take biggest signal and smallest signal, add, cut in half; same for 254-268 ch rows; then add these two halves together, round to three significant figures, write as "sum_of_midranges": 301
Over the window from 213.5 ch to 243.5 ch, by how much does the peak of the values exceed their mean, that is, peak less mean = 10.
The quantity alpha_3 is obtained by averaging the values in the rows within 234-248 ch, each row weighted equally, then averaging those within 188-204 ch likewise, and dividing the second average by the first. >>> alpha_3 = 0.79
